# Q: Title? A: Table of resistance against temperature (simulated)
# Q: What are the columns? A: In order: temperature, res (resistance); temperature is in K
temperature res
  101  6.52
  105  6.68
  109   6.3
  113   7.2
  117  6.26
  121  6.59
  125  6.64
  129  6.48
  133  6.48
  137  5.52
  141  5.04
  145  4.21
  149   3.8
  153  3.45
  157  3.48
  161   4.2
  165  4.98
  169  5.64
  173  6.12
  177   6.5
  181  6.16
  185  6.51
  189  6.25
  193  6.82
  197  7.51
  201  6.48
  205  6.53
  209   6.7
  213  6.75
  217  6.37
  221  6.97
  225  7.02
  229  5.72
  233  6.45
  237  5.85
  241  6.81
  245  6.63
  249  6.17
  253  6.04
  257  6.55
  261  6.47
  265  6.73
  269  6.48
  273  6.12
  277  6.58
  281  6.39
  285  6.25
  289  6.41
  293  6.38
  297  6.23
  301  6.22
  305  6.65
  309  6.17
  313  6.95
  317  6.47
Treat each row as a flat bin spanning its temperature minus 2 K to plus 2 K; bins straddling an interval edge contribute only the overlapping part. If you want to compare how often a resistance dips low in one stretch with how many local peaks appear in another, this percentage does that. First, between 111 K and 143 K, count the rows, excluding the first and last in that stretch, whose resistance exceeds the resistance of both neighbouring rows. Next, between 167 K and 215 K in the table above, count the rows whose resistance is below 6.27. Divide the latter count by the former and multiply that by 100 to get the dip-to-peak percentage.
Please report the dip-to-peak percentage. 400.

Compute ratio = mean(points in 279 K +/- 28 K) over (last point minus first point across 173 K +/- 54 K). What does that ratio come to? 14.9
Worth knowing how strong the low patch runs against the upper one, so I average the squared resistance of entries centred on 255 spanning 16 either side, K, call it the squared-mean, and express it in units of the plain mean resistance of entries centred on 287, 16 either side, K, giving 6.7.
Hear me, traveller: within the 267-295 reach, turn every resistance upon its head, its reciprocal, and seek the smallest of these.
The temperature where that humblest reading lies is 277 K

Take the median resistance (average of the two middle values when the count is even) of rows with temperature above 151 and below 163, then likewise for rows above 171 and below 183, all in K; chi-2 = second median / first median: 1.8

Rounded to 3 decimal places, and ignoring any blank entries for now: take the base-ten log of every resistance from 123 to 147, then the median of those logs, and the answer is 0.777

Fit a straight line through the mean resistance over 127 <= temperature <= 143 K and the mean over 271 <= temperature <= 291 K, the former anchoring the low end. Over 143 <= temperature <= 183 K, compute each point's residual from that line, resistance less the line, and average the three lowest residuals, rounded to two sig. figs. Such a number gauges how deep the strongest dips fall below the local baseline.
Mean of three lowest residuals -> -2.4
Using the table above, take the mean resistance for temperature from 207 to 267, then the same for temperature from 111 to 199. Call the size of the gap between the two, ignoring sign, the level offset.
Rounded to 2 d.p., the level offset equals 0.76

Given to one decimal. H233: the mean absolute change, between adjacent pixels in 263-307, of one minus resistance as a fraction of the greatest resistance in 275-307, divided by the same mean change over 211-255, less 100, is -99.6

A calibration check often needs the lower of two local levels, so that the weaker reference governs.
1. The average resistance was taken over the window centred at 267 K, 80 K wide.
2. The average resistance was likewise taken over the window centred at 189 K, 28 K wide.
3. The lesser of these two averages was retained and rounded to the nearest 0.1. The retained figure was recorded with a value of 6.4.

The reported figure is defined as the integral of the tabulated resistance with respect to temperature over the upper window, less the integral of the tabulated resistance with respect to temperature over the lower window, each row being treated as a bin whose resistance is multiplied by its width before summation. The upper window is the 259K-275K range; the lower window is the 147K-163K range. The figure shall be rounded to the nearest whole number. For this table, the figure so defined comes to 43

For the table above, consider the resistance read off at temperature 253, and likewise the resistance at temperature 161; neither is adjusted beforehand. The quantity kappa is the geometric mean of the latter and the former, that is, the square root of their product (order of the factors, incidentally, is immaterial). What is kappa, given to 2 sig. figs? 5.0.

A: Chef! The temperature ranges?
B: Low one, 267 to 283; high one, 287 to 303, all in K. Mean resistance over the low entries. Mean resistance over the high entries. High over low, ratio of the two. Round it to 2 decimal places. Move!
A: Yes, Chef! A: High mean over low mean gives 0.99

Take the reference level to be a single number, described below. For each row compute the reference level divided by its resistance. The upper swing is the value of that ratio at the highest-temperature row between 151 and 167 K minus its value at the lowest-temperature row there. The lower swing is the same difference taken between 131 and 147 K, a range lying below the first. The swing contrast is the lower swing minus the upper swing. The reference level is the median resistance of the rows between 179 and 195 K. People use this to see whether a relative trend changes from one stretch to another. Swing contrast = 1.10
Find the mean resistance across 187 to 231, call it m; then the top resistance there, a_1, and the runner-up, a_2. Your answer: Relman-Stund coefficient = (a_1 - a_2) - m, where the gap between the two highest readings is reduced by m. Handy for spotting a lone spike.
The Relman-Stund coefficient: -6.16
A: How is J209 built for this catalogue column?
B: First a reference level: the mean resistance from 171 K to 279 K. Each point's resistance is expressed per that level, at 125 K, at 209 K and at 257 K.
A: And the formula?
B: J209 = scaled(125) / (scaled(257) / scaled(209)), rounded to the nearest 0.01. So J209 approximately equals 1.05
